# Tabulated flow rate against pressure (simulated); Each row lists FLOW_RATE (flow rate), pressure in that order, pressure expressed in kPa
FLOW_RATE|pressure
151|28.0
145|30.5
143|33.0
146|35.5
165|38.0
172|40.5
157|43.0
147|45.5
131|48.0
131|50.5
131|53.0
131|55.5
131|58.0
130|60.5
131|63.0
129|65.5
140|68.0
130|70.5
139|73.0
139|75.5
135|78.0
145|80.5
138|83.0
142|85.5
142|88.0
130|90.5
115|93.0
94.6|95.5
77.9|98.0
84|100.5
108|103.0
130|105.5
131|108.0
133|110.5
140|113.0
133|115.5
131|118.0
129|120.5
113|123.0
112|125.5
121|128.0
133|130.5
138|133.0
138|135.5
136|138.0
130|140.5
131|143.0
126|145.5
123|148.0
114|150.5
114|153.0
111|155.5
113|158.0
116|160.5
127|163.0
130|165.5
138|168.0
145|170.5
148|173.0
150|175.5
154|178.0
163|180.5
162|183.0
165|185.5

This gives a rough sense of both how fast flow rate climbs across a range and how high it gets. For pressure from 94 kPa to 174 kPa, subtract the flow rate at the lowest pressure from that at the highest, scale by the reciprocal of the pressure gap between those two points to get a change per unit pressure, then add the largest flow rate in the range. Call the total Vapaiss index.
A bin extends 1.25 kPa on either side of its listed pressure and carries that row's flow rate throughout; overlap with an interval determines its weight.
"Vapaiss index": 148.7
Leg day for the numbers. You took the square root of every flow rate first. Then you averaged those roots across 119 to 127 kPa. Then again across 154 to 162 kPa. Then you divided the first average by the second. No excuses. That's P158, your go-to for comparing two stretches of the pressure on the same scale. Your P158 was 1.02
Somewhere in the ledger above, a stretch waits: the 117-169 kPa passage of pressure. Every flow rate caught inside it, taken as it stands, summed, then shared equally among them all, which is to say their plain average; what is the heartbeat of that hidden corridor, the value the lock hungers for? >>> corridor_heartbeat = 125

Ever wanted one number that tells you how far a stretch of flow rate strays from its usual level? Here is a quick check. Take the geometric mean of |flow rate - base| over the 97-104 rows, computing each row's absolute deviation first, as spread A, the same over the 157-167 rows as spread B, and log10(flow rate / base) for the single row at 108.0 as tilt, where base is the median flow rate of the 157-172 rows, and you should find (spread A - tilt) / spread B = 7.8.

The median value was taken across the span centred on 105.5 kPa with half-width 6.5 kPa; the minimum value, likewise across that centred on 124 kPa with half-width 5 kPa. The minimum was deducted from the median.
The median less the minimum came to 18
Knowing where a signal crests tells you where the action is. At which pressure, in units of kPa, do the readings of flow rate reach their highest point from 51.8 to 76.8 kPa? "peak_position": 68.0 kPa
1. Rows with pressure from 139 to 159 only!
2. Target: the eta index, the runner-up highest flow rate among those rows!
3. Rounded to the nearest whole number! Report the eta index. 130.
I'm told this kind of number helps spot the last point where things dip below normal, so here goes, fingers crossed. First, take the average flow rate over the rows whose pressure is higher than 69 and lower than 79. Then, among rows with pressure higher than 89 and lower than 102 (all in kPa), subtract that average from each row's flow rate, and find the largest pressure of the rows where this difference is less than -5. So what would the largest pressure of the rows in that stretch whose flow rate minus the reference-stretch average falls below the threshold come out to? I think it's 100.5 kPa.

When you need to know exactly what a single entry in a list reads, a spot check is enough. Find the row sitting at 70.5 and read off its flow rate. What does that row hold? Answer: 130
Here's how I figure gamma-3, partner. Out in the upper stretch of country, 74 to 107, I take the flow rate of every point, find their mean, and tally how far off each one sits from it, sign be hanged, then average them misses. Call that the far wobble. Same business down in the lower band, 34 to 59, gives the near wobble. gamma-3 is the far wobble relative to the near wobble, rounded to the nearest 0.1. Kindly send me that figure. 1.5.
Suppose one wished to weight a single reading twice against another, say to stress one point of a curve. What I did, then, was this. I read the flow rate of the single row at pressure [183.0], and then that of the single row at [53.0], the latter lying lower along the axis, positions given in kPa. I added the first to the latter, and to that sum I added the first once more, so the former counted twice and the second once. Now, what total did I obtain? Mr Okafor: 455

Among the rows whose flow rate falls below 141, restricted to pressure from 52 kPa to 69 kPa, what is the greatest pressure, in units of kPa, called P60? 68.0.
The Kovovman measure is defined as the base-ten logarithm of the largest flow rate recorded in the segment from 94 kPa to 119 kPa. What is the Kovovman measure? 2.15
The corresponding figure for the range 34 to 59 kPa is 2.24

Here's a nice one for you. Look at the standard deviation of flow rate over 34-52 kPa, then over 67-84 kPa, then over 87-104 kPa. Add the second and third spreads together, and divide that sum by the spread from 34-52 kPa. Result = 1.8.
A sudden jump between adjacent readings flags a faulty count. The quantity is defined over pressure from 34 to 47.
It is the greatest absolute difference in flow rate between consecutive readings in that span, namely 19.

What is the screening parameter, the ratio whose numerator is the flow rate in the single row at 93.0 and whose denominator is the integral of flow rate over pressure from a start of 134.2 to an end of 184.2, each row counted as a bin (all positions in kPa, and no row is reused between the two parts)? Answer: 0.0172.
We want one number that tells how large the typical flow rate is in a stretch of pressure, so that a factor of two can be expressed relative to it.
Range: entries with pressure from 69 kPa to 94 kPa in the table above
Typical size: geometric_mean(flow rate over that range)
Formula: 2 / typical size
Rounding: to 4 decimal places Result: 0.0148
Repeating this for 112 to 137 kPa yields 0.0156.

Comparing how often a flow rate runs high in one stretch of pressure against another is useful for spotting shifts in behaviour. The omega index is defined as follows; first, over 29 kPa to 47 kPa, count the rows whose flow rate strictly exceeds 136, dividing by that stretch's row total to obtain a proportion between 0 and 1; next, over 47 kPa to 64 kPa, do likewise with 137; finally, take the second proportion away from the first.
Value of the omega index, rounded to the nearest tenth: 1.0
